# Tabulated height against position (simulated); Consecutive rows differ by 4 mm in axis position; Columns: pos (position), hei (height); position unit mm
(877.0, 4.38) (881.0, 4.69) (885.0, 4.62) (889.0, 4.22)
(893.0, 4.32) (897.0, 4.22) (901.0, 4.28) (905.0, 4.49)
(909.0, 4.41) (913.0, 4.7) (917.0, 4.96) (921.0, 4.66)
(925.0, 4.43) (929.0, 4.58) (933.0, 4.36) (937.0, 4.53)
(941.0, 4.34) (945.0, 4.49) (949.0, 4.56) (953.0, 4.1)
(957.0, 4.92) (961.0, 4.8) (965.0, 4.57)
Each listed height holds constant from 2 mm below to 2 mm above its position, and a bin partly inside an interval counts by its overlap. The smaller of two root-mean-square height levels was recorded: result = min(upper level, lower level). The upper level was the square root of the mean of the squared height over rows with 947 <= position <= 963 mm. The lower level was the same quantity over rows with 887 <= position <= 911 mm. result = 4.32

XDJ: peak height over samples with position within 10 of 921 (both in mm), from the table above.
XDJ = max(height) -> 4.96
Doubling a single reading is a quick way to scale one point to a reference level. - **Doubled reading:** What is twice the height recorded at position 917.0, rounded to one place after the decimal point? 9.9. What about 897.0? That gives 8.4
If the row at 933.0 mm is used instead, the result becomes 8.7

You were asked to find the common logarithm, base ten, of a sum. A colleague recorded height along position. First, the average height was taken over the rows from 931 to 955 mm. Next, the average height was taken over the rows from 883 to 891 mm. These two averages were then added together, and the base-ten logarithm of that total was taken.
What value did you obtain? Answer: 0.945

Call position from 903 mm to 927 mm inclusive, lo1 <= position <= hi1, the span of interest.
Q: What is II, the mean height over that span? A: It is 4.61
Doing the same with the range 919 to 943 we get 4.48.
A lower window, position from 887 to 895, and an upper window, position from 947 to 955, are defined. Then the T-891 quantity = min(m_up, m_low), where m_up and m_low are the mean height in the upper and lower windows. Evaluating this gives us 4.27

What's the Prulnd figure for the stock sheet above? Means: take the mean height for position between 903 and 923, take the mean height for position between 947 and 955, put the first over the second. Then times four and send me 4.29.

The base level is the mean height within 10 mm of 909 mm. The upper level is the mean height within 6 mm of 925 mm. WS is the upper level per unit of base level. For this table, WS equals 1.00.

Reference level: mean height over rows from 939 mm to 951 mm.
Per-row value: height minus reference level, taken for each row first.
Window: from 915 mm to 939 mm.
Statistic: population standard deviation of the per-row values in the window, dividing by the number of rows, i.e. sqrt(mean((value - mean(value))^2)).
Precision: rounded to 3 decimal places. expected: 0.193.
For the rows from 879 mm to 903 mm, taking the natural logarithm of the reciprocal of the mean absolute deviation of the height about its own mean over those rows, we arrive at 1.74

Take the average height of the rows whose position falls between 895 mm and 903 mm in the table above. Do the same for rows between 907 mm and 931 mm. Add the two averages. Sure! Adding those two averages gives 8.87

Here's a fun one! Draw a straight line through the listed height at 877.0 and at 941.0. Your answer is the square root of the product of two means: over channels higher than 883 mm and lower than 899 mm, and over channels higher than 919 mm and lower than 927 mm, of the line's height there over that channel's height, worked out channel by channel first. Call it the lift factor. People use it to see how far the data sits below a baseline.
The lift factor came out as 0.982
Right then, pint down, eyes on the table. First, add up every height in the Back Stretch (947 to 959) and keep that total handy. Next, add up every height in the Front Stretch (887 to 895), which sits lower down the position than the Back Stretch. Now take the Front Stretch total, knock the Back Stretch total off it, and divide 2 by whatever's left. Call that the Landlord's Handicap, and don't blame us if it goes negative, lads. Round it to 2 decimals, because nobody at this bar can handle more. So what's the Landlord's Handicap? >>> -0.40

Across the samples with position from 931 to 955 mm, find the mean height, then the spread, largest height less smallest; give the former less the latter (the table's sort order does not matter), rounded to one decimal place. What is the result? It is 3.9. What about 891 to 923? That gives 3.8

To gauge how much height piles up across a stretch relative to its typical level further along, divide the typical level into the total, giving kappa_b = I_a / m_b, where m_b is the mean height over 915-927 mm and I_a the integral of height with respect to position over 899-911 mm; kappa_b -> 11.3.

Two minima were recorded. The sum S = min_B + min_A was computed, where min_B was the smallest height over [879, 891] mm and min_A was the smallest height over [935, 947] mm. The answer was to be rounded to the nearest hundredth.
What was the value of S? 8.56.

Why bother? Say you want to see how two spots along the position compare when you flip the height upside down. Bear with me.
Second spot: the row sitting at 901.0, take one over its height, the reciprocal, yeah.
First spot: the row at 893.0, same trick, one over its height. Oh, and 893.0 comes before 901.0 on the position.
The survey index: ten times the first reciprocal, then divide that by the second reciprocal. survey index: 9.9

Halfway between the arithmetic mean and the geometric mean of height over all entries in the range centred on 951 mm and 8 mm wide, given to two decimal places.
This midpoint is 4.33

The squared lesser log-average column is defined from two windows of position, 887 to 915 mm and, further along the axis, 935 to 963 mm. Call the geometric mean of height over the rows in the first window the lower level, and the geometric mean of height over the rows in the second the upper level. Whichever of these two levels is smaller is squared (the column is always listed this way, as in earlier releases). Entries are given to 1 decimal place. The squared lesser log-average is 19.1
